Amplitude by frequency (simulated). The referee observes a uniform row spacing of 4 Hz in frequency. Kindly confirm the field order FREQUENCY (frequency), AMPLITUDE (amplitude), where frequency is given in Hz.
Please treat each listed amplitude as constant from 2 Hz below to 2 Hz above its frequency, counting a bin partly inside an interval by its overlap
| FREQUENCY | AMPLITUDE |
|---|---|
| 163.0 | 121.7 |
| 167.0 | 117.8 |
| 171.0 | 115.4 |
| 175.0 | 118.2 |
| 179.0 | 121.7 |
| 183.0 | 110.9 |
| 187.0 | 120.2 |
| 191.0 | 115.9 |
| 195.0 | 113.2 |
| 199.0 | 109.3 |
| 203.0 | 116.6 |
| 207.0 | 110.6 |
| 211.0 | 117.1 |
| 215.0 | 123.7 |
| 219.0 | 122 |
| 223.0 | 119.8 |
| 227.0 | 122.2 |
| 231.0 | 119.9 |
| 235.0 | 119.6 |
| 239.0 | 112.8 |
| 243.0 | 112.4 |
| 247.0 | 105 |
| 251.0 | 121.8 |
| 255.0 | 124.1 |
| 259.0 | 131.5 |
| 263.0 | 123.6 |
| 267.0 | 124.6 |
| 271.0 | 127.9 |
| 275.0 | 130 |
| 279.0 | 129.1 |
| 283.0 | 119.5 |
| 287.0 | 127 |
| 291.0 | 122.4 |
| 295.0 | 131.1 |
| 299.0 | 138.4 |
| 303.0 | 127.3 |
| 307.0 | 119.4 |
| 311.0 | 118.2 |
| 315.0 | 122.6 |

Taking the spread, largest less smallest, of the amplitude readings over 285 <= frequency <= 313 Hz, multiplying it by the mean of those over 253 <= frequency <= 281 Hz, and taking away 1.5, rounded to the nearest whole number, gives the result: 2569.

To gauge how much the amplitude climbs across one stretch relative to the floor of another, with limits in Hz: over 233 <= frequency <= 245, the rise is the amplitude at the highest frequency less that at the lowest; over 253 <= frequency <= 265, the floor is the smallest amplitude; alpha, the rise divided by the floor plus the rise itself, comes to -7.3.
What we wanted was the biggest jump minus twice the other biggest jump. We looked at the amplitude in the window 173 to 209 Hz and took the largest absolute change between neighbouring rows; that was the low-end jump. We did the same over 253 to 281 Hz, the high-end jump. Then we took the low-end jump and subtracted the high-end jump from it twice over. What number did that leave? -5.0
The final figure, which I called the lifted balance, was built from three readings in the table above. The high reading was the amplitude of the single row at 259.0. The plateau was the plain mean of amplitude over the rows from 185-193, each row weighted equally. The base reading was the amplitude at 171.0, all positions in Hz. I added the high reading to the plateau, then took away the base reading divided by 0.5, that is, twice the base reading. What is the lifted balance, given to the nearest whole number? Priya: 19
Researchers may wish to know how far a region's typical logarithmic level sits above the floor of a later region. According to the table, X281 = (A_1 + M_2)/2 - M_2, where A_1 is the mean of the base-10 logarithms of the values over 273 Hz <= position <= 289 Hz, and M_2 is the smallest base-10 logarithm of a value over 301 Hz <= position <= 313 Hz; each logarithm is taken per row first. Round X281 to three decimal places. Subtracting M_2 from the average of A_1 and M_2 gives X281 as 0.014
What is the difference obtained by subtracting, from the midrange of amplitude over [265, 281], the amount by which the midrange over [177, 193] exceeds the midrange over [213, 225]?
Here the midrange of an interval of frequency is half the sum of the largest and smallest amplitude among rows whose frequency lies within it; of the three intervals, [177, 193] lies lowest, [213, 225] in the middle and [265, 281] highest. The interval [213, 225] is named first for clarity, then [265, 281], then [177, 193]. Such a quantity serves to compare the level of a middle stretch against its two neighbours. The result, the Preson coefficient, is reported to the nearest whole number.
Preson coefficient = 133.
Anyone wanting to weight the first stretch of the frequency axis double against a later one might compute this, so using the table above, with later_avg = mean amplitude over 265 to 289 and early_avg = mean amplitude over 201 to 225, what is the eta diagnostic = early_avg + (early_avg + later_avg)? 363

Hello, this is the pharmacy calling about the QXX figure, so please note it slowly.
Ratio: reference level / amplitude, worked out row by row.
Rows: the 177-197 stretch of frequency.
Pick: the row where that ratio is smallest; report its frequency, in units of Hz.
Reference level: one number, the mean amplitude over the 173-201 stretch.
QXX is 179.0 Hz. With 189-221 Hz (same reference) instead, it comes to 215.0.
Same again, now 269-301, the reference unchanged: 299.0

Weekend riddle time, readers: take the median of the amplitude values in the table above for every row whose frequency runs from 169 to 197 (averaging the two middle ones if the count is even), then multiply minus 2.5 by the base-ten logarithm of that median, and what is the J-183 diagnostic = -5.16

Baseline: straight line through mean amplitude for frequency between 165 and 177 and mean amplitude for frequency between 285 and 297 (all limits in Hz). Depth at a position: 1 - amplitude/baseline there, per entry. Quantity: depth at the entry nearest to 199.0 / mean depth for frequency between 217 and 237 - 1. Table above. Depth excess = 9.8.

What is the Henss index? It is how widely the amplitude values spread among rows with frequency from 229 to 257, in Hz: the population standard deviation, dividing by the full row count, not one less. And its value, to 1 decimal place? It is 6.2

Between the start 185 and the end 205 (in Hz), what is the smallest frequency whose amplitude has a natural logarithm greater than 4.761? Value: 187.0 Hz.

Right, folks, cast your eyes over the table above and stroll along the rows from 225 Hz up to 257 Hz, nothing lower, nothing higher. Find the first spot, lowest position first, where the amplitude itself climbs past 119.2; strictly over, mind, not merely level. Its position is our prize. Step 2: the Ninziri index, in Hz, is 227.0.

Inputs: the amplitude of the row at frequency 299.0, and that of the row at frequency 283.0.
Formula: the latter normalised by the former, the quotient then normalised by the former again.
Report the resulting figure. 0.0062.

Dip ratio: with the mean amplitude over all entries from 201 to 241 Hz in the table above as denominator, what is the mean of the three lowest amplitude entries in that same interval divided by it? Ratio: 0.957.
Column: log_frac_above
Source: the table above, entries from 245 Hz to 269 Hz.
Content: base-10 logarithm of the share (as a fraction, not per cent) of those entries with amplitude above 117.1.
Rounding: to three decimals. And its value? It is -0.079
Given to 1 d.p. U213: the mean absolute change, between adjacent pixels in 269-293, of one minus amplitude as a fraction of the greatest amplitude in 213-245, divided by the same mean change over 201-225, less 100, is -98.9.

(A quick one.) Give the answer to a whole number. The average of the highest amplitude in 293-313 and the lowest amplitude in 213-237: 129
